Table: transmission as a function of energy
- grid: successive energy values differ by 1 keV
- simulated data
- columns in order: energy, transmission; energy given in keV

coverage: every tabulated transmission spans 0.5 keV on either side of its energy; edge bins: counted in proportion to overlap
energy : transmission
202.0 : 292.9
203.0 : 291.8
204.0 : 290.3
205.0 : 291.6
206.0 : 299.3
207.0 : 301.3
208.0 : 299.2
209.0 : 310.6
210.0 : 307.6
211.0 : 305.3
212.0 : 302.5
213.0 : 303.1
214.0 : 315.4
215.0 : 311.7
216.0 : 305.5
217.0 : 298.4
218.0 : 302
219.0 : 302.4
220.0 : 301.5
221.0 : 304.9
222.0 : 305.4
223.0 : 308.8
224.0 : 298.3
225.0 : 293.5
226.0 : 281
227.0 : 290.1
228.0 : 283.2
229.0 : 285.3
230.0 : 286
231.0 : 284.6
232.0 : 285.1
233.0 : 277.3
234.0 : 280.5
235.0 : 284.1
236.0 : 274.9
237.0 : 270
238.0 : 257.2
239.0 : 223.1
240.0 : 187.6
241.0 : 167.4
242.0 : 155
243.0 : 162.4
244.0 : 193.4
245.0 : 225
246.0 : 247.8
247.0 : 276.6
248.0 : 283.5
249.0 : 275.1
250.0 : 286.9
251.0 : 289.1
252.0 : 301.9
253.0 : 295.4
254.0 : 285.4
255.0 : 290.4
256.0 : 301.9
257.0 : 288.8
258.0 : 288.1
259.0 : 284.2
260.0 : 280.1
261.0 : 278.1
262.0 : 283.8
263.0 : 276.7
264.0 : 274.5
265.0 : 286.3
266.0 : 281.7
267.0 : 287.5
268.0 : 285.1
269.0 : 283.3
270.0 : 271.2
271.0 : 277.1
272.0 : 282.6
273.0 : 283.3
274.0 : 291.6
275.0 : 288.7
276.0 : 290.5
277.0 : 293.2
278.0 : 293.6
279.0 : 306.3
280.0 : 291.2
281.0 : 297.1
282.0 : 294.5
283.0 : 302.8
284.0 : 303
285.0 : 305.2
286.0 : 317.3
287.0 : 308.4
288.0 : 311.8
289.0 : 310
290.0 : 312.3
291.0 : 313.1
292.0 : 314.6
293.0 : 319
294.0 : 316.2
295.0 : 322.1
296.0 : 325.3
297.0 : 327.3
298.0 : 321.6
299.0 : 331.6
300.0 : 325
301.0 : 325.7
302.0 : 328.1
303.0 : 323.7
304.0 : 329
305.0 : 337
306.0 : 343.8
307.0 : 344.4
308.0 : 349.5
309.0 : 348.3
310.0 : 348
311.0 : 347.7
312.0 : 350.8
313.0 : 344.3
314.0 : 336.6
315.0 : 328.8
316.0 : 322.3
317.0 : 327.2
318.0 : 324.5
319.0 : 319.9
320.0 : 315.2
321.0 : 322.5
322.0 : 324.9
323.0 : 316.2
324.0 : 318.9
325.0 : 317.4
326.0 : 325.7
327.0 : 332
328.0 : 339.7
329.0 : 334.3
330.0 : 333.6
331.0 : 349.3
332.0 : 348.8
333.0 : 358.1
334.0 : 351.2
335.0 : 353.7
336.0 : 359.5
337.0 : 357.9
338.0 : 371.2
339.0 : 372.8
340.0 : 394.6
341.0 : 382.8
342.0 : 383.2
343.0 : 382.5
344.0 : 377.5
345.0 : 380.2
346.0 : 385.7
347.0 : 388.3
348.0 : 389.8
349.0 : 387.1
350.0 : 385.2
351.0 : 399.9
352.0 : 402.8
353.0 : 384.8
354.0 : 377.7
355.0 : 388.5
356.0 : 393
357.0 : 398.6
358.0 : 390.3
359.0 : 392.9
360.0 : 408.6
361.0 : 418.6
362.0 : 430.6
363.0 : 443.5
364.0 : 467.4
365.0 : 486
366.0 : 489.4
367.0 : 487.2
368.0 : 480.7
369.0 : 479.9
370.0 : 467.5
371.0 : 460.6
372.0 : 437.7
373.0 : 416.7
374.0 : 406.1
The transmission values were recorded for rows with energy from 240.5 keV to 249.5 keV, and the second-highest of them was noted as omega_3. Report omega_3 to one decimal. 276.6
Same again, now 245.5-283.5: 302.8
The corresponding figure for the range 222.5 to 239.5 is 298.3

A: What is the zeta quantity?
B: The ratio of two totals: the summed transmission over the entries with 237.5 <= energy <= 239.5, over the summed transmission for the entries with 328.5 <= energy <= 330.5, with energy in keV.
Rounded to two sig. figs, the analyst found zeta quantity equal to 0.72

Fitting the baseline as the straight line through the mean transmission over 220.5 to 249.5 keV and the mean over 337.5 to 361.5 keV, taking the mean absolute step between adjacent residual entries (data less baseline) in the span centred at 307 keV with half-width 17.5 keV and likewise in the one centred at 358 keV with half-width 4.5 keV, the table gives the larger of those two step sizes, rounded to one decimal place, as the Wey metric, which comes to 7.8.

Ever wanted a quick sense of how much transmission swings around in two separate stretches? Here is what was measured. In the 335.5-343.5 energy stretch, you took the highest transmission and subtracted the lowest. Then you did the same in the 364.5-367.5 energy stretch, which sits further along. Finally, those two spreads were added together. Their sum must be 40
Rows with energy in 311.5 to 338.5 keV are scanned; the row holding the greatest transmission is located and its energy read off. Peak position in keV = 338.0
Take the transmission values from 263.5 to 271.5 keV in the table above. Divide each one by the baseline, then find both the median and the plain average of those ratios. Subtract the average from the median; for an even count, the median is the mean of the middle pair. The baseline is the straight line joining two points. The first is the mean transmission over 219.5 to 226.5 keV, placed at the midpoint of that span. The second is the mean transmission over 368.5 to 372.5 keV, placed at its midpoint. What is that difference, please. 0.0047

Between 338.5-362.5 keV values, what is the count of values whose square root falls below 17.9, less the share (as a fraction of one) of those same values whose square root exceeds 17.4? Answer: -1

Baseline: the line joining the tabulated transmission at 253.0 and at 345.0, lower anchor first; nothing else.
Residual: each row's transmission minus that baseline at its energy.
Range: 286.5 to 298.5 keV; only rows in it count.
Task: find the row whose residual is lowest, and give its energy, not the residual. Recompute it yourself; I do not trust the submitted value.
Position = 289.0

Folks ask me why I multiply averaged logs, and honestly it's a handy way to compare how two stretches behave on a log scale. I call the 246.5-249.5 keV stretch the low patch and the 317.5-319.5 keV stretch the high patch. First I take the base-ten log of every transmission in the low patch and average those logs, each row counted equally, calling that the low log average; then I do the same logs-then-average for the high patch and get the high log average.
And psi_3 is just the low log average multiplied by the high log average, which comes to 6.13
